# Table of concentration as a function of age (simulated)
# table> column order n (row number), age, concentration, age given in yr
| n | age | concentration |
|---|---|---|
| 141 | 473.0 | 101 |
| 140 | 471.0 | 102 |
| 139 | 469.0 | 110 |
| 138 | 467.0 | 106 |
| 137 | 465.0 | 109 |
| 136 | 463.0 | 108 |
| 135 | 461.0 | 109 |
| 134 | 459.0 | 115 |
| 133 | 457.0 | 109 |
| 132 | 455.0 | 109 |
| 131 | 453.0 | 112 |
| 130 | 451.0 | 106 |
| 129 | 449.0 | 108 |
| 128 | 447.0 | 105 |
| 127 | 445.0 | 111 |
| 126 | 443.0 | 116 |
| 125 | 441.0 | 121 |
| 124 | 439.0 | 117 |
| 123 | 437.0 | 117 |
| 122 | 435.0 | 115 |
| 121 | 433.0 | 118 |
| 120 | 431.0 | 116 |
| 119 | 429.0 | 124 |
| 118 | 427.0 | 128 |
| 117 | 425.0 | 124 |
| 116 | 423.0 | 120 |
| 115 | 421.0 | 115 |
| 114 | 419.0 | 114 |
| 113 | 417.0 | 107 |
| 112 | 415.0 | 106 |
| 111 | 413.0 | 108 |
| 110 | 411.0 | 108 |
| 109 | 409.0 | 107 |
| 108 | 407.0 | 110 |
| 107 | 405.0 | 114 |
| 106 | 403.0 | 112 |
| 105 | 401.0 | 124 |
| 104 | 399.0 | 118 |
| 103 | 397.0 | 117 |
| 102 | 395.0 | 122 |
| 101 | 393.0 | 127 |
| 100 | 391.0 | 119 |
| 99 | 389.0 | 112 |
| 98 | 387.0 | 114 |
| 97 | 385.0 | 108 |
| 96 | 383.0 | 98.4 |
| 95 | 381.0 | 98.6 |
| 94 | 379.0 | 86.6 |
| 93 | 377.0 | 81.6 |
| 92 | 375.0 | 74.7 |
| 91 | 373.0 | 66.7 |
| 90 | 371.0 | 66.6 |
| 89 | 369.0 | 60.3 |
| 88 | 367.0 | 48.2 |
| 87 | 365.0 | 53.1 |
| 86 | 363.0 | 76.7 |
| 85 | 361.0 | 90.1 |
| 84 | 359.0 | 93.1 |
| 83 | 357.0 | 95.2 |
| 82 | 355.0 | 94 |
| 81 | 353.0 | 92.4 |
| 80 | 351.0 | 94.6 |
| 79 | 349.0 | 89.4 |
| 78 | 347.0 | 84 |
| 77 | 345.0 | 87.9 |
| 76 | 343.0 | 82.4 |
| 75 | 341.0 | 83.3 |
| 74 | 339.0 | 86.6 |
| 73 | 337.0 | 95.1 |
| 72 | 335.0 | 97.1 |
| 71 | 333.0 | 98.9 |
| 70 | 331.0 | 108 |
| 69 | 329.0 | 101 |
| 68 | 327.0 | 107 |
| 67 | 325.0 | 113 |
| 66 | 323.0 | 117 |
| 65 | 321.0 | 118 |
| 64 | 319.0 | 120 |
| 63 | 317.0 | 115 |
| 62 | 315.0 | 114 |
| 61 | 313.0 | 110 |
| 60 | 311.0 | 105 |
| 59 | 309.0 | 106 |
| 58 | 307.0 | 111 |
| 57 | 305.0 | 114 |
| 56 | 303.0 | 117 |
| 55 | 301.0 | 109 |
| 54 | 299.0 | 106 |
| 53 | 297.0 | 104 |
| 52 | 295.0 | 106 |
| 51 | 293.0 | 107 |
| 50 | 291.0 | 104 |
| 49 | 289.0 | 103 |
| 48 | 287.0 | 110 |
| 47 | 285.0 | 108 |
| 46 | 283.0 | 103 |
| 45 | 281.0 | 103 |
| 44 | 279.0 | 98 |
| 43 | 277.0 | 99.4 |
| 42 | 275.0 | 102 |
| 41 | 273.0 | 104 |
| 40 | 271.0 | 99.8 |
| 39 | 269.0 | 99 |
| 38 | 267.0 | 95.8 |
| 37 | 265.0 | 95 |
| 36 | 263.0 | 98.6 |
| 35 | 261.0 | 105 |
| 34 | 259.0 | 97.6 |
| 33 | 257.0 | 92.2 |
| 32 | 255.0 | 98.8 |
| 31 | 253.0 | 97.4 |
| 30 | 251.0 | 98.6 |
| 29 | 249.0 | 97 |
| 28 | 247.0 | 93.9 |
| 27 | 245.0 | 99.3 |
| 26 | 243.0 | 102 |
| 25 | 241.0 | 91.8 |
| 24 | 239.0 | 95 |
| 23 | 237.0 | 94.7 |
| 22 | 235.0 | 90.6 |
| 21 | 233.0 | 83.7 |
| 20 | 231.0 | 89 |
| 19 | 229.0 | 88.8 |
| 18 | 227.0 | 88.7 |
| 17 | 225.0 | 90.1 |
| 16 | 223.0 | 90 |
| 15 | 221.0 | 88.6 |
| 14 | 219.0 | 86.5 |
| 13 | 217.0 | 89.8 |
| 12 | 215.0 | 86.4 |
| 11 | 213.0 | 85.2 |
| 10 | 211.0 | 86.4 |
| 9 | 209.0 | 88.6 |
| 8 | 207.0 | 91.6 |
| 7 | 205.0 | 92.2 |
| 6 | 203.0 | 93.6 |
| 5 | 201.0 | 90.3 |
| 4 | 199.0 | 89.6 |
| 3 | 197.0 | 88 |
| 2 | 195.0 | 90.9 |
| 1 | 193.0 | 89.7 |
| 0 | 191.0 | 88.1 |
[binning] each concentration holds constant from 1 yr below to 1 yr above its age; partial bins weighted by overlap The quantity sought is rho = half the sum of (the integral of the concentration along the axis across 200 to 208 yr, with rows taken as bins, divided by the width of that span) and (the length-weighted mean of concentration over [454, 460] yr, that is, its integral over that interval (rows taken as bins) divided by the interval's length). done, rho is 101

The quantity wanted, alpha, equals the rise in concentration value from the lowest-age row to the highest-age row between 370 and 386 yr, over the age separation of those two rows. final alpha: 3.0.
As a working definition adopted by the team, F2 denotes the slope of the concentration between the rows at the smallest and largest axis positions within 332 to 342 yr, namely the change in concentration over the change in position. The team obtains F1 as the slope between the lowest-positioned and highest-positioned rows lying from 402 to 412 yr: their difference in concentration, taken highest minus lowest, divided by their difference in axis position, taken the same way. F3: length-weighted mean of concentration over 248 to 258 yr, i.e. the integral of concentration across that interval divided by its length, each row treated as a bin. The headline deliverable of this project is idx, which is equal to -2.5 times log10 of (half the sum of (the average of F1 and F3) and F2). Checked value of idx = -3.41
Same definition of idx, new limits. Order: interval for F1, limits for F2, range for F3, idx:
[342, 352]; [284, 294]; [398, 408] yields -3.66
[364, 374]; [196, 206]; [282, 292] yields -3.58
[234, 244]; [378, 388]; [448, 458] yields -3.67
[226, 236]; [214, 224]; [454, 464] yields -3.61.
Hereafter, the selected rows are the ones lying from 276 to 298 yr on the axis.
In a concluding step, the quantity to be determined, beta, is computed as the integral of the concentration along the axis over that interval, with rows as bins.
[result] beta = 2291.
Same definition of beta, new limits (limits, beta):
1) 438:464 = 2892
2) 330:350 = 1825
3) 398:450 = 5966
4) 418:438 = 2382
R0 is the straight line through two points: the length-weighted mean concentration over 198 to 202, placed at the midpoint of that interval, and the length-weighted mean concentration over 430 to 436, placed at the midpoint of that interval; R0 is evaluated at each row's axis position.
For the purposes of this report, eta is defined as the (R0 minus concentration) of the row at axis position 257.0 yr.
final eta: 4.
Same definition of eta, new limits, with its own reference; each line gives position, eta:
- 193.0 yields -1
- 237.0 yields -1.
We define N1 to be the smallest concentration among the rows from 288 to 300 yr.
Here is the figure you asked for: 103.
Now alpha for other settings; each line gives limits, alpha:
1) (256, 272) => 0.5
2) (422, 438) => -0.2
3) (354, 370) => -2.4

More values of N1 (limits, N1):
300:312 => 105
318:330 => 101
